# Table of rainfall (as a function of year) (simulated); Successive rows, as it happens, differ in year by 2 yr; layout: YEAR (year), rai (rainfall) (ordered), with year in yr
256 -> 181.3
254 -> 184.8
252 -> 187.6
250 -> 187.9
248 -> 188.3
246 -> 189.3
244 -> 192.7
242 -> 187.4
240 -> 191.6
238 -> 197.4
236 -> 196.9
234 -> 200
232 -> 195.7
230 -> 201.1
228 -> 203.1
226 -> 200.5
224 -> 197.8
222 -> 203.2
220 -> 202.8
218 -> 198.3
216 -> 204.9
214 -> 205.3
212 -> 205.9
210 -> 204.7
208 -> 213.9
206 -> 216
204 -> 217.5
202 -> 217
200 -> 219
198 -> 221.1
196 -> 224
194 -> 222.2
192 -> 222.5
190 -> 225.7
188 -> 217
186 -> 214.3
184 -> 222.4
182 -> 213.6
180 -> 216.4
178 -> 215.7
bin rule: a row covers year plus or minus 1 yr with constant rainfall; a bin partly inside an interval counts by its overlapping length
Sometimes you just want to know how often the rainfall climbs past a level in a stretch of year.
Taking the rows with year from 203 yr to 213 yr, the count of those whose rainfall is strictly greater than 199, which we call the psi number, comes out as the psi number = 5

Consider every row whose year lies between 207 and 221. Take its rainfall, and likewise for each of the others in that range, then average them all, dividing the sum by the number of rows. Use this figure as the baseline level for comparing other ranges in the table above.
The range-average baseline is 205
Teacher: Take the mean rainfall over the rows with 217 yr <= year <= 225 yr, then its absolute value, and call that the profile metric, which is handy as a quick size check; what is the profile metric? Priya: 201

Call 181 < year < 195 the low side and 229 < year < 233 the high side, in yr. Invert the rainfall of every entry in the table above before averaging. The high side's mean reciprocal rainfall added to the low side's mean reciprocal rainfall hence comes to 0.0096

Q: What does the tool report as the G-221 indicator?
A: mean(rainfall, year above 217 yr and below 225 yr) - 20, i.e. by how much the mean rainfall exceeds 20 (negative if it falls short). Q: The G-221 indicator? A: 181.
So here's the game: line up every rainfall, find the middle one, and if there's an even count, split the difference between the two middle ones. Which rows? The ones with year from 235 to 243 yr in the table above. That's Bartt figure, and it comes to 194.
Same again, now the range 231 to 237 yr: 197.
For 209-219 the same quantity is 205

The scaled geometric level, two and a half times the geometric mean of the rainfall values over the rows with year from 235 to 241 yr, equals 488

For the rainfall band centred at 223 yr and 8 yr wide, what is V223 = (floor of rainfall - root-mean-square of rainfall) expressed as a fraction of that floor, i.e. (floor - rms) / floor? -0.017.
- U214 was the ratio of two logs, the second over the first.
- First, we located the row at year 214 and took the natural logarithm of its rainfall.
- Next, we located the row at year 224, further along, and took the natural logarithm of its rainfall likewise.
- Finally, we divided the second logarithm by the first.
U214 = 0.993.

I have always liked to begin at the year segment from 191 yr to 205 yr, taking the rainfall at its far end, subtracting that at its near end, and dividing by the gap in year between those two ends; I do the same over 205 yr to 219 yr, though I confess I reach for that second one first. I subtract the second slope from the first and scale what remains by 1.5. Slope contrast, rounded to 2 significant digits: 1.6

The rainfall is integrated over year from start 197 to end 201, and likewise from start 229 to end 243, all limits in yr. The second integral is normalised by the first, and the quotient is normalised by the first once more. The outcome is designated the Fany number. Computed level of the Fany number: 0.0035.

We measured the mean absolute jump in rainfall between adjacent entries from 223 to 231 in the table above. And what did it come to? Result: 2.43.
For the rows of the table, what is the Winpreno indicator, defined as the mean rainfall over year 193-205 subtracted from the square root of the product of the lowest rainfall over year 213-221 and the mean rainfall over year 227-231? -19.9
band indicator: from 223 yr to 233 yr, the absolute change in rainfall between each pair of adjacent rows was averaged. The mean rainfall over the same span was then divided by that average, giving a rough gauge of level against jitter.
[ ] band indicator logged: 63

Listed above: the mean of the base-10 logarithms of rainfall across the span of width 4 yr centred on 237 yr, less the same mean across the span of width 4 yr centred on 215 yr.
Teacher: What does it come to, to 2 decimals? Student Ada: -0.02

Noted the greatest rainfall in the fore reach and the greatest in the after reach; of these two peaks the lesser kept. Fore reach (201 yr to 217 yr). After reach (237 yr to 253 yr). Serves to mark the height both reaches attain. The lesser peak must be 197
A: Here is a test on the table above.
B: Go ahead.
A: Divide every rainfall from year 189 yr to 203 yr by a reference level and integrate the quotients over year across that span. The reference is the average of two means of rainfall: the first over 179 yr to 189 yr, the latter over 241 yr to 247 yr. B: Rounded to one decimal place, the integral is 15.3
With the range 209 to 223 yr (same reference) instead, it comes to 14.0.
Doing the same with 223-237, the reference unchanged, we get 13.7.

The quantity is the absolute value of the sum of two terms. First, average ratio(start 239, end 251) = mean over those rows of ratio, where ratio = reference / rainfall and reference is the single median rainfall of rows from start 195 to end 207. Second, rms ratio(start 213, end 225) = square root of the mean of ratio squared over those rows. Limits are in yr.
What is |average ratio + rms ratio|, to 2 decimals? 2.23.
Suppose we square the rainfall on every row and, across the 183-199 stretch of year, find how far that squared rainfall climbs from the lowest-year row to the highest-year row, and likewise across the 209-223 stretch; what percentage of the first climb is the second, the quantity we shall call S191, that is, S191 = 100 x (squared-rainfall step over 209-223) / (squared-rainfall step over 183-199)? 106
